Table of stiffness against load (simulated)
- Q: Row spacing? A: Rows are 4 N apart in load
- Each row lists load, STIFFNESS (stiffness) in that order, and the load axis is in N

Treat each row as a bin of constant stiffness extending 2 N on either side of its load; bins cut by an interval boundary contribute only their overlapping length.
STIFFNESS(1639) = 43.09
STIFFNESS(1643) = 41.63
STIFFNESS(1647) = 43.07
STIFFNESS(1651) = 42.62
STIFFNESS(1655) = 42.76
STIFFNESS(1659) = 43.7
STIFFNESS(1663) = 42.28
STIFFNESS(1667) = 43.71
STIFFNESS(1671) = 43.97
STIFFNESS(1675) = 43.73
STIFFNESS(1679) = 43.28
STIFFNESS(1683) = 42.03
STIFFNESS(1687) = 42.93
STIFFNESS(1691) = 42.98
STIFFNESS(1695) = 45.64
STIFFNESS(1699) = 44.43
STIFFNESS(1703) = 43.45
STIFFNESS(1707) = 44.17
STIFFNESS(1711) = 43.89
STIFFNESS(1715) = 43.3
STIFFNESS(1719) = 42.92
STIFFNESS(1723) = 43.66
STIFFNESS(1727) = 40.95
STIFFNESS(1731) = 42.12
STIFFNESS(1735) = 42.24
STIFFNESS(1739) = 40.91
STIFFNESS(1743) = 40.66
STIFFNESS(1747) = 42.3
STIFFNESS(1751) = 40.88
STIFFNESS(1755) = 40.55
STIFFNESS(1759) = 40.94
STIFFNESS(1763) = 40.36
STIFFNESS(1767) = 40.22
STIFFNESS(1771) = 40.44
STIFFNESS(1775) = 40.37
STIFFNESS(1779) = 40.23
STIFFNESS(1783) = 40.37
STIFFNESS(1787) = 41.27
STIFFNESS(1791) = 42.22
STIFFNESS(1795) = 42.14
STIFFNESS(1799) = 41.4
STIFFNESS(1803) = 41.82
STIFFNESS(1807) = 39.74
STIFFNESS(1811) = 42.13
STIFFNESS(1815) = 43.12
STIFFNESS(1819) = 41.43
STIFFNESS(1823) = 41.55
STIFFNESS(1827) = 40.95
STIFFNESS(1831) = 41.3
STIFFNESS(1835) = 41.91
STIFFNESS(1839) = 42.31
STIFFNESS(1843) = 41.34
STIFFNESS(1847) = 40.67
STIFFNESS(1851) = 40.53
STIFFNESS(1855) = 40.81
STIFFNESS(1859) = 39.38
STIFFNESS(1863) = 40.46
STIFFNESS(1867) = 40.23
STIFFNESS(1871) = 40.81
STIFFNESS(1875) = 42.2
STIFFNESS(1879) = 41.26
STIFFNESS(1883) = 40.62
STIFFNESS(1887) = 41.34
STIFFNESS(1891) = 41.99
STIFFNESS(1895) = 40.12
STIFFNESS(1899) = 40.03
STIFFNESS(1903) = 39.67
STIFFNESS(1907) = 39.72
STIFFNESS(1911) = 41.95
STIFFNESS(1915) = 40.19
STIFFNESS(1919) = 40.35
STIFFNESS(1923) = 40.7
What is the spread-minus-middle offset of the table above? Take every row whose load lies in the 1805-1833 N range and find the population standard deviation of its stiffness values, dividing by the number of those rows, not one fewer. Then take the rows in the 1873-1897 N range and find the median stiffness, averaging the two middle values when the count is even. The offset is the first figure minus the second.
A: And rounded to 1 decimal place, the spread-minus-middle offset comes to -40.3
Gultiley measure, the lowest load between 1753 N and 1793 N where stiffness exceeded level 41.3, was 1791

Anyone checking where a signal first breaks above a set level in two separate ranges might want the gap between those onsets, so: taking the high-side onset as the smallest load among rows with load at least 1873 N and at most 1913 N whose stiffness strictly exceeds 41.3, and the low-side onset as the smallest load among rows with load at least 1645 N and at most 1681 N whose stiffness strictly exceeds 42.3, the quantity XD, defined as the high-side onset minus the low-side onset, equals 228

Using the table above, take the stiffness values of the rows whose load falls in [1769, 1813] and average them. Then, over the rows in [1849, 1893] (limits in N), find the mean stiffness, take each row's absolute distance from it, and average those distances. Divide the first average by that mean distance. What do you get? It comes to 69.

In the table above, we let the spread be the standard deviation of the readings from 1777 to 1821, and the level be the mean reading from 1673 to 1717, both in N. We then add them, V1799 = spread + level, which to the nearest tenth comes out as 44.6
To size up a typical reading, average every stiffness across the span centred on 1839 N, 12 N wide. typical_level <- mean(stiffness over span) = 41.9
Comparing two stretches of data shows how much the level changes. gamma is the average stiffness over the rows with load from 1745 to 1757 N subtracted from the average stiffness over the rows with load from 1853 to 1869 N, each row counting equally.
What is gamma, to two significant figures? -1.0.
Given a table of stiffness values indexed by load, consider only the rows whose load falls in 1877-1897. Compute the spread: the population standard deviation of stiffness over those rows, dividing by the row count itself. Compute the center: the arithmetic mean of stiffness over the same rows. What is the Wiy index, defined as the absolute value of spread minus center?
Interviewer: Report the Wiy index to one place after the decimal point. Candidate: 40.4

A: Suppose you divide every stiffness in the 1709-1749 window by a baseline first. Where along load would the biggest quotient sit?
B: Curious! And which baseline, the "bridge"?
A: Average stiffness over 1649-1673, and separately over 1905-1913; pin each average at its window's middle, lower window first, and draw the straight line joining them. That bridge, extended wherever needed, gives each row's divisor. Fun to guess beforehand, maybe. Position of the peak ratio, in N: 1711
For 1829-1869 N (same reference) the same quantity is 1839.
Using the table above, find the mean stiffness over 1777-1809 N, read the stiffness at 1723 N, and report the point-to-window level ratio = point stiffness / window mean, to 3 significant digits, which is 1.06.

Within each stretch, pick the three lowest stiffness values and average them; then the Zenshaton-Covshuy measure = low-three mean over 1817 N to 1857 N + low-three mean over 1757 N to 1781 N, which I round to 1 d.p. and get 80.9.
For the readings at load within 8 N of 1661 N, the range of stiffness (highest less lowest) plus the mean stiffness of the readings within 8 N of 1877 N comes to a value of 42.7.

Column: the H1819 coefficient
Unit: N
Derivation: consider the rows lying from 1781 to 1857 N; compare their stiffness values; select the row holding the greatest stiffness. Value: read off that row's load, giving 1815 N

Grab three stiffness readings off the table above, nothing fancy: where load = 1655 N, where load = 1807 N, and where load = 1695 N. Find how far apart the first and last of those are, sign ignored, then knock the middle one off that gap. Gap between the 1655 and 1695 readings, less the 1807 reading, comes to -36.9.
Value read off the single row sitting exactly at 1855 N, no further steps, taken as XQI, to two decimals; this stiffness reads 40.81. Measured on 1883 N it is 40.62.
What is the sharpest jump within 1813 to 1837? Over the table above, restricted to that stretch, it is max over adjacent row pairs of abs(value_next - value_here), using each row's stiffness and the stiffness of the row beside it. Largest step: 1.7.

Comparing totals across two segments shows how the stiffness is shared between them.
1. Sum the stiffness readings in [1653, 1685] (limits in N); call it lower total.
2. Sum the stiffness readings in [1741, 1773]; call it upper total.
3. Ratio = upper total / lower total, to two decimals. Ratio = 0.94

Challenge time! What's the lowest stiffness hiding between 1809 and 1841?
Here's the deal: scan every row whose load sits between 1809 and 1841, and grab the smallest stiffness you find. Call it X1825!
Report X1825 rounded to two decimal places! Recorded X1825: 40.95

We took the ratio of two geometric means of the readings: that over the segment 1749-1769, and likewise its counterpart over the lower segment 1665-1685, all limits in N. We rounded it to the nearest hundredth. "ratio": 0.94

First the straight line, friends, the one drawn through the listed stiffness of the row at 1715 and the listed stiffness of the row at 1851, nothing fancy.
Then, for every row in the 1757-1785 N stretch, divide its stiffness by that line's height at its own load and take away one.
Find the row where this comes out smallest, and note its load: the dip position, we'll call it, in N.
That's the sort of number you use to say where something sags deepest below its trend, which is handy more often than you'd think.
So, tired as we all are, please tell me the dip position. 1767 N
